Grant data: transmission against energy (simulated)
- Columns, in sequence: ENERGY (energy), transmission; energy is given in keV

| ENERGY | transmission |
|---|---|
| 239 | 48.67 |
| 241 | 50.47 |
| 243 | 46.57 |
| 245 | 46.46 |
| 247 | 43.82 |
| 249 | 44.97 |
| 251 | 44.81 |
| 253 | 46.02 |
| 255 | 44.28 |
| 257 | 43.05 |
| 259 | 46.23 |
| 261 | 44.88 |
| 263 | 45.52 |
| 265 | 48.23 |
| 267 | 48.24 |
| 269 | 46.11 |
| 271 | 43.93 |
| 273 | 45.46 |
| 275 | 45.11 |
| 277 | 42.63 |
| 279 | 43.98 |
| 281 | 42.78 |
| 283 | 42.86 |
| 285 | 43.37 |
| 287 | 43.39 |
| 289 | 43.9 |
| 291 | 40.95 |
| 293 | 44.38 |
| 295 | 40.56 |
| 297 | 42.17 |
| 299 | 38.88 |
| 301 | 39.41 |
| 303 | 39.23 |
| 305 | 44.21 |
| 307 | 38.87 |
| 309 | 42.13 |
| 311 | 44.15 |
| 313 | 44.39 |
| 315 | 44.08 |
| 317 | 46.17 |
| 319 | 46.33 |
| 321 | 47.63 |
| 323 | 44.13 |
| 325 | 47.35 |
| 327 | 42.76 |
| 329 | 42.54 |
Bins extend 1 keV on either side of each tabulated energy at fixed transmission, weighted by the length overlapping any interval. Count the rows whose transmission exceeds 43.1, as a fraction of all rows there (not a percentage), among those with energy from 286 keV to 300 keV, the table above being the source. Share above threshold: 0.43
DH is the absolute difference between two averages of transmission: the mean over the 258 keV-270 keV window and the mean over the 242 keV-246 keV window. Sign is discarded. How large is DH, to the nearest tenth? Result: 0.0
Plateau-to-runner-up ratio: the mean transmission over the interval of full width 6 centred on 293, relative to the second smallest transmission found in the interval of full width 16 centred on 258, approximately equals 0.95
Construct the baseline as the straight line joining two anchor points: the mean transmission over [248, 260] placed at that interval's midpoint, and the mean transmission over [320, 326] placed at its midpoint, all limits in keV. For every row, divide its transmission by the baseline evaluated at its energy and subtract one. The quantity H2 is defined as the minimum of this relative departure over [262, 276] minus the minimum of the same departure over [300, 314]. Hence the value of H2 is 0.126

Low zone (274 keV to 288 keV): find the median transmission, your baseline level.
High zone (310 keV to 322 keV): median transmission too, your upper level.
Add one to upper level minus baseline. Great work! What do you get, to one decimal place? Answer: 2.9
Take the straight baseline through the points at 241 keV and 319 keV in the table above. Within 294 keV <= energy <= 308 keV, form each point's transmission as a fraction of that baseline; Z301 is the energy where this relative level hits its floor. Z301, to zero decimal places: 299 keV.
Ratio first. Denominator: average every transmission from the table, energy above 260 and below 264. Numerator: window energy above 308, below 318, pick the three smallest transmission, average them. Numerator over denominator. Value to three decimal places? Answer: 0.961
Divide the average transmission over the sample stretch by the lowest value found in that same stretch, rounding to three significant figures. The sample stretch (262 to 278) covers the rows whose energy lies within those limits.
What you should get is 1.07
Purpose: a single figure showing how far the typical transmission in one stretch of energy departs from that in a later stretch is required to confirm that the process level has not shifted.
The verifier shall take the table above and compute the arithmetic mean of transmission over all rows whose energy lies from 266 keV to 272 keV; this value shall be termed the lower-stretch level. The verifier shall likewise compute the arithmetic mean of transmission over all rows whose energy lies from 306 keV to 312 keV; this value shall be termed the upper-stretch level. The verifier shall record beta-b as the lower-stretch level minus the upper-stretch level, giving 4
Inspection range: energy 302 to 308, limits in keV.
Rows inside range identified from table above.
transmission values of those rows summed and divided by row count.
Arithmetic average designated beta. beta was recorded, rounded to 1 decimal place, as 40.8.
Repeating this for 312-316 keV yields 44.2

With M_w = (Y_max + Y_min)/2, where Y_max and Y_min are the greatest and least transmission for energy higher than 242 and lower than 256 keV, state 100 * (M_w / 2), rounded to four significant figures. 2260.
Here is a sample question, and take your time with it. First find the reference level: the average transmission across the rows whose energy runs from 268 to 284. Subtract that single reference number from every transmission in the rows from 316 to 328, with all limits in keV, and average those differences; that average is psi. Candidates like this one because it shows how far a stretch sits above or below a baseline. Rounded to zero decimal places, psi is 2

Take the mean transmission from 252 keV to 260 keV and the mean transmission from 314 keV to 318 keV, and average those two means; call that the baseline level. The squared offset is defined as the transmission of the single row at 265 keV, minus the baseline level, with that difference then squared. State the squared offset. 10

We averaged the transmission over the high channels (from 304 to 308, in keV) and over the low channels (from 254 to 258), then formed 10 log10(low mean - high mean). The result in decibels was 3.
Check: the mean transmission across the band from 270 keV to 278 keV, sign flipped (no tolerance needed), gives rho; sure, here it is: -44.3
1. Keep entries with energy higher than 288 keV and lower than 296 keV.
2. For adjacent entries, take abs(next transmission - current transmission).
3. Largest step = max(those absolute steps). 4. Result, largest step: 3.8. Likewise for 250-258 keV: 1.7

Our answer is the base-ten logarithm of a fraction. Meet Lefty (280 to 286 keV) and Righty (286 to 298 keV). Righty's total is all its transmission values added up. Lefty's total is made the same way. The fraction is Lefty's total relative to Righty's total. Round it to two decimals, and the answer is -0.30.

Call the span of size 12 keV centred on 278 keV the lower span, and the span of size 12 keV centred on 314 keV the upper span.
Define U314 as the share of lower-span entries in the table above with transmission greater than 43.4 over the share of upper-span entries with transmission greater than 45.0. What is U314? 1.5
